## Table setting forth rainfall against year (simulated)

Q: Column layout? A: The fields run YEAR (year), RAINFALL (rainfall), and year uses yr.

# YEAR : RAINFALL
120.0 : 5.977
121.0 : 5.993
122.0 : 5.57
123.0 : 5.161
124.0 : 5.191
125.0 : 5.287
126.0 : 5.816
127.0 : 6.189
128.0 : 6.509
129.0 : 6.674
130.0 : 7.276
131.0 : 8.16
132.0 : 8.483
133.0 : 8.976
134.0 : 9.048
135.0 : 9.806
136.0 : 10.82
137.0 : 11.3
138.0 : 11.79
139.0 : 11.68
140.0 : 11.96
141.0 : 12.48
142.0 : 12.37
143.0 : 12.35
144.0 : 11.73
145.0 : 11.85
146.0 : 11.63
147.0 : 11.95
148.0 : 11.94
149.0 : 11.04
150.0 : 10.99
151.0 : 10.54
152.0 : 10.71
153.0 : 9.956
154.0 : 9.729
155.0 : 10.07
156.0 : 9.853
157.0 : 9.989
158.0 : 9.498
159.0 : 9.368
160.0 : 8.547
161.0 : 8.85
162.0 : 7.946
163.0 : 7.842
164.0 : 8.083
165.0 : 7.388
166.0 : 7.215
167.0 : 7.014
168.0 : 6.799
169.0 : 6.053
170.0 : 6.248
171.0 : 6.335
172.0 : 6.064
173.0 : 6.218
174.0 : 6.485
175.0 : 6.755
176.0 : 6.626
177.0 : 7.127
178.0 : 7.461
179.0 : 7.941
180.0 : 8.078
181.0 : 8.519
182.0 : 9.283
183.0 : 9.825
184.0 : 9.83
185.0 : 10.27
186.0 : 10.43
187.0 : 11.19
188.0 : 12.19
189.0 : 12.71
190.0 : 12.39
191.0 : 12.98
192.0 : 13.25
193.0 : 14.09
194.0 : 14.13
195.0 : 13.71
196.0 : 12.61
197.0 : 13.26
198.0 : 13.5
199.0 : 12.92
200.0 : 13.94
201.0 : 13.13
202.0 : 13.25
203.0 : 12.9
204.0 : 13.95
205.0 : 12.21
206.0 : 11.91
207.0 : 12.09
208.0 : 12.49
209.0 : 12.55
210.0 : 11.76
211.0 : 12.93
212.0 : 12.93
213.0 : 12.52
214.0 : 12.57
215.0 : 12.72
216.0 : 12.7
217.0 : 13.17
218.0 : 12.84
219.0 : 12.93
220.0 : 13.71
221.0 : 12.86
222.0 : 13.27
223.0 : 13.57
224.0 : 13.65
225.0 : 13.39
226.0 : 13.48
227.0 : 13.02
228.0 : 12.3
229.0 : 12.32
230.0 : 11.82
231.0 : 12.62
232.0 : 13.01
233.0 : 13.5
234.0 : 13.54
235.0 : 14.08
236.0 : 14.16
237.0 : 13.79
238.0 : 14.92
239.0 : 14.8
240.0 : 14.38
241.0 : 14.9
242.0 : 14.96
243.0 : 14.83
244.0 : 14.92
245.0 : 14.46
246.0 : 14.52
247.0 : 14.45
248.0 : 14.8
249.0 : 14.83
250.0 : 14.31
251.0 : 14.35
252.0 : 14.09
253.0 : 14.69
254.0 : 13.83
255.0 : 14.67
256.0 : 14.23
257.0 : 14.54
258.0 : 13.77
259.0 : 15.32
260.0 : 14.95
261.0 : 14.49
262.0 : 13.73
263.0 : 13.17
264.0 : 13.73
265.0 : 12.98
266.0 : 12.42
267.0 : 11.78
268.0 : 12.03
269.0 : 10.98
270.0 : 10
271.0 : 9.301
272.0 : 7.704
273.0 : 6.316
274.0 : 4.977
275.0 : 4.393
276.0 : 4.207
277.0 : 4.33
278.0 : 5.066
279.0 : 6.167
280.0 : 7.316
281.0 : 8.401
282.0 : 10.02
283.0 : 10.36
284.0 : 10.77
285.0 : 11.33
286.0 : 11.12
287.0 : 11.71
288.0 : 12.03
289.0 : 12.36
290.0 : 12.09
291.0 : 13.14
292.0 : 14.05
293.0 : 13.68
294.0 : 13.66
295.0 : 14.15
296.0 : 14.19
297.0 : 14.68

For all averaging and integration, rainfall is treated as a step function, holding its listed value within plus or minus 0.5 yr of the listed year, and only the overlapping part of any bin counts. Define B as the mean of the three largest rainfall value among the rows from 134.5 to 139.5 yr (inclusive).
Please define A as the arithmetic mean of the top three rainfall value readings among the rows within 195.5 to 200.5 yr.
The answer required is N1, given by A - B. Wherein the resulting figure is 2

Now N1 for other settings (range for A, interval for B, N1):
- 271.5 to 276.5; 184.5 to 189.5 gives -6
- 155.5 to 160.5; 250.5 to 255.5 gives -5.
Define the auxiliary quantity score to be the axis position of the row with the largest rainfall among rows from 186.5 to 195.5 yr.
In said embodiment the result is 194.0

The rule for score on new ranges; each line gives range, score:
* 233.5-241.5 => 238.0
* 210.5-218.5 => 217.0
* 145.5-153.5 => 147.0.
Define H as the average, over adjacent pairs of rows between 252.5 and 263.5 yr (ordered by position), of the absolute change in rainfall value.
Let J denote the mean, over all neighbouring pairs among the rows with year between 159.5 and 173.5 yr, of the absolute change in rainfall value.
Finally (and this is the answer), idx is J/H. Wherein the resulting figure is 0.5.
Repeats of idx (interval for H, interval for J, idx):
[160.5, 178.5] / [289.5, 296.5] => 1.5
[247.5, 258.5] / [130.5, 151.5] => 0.8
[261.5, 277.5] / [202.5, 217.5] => 0.6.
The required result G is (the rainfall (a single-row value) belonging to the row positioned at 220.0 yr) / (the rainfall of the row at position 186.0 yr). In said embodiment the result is 1.3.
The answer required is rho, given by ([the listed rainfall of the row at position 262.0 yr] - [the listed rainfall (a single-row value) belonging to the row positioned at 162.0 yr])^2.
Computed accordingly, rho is 33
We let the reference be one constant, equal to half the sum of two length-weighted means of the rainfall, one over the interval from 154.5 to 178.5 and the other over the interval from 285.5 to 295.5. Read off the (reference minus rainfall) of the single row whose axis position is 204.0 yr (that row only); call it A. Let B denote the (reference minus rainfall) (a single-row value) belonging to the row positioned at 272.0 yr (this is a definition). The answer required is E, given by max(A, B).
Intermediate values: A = -3.7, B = 2.5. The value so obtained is 2.5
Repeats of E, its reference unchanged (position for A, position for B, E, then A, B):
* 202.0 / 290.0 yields -1.9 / -3.0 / -1.9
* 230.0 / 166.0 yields 3.0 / -1.6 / 3.0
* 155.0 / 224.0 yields 0.2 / 0.2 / -3.4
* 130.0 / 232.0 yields 3.0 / 3.0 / -2.8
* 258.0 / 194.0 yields -3.5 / -3.5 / -3.9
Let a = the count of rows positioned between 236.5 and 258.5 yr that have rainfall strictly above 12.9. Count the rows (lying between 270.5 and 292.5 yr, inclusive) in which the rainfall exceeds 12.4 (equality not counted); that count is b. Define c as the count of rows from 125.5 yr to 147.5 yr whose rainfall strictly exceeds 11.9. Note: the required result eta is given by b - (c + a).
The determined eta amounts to -25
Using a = 22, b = 2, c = 5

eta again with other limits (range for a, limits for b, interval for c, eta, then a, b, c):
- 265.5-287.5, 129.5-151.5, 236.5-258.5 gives -21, 0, 1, 22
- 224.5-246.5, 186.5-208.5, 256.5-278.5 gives -13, 18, 16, 11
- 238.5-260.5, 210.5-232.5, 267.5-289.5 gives -6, 22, 19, 3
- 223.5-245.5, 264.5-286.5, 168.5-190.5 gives -19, 18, 2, 3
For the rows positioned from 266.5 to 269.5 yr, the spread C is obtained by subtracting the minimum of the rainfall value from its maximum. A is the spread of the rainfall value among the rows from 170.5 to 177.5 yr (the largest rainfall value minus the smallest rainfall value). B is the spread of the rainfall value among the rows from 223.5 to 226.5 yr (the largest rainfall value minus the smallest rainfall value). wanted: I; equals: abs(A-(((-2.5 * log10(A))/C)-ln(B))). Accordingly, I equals 0.2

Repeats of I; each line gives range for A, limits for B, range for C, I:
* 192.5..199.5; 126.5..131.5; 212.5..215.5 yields 4.5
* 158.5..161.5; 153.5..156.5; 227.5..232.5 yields 0.4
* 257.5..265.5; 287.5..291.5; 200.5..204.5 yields 3.3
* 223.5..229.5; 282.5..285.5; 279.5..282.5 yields 1.4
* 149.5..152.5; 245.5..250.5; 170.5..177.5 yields 1.0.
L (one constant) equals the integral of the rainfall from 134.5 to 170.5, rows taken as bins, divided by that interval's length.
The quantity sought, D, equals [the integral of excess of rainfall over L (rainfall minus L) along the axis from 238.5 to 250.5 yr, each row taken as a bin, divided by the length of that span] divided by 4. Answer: 1.19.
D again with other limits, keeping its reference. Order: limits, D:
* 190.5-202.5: 0.87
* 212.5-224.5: 0.78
